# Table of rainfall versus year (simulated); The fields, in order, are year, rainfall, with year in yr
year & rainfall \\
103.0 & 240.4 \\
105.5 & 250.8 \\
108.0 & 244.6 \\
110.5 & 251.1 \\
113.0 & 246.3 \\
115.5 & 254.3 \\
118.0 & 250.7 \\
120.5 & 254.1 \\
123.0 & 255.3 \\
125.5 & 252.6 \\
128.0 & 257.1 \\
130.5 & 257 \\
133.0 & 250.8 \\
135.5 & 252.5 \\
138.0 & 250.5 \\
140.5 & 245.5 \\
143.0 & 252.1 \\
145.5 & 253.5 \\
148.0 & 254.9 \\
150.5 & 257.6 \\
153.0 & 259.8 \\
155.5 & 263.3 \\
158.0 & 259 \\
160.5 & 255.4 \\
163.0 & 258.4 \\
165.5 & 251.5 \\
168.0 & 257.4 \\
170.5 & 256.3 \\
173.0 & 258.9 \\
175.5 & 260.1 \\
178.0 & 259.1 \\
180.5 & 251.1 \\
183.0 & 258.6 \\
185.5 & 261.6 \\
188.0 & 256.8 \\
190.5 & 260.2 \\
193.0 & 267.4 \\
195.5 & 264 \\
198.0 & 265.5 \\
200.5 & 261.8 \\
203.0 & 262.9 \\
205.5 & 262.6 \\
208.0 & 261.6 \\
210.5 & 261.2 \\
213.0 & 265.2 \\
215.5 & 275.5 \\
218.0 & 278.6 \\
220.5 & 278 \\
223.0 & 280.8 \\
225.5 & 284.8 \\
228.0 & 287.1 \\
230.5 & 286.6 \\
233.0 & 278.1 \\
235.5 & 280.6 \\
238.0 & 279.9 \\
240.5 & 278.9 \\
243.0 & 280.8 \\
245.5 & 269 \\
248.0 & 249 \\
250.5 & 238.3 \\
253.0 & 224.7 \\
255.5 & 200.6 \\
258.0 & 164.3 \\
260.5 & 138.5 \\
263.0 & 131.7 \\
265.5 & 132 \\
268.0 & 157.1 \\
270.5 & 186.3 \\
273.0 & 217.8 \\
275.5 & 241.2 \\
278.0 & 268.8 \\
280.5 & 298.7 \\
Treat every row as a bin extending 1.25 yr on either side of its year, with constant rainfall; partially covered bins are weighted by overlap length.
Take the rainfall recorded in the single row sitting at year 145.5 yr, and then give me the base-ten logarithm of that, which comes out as 2.40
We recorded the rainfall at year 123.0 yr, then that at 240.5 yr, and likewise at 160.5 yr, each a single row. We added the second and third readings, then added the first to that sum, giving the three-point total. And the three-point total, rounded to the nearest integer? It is 790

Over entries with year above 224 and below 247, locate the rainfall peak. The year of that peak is 228.0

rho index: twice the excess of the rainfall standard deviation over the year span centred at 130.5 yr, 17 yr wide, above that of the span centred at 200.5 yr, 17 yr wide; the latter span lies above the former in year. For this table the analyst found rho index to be 1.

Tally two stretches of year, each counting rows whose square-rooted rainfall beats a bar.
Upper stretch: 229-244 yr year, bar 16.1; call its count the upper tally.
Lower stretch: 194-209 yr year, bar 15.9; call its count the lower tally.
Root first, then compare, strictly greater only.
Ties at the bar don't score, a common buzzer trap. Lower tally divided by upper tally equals 1.0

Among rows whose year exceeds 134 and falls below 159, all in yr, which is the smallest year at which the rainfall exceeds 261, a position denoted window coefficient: 155.5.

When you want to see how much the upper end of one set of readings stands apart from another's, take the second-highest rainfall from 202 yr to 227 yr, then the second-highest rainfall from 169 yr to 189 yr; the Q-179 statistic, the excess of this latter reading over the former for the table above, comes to -21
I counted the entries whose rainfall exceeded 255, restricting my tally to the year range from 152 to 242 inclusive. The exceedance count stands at 34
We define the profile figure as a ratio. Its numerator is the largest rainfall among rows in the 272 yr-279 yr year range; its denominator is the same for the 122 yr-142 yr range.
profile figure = 1.046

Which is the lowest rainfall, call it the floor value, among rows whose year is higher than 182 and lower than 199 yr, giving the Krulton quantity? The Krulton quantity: 256.8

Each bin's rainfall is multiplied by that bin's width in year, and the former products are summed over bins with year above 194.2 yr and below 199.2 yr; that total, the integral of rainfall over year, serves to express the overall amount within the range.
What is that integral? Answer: 1324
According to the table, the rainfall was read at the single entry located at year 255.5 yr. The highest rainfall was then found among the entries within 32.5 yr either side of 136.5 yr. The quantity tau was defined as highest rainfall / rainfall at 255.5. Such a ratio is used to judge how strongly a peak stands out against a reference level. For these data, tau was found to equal 1.31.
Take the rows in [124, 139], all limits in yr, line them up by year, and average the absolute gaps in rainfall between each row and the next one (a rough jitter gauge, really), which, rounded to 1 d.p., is 2.9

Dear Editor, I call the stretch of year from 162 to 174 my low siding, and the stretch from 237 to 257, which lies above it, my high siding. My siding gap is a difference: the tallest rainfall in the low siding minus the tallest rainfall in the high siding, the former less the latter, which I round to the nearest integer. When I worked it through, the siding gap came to -22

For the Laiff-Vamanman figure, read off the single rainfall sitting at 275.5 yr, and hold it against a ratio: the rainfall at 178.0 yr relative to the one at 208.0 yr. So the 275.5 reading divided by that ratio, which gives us 244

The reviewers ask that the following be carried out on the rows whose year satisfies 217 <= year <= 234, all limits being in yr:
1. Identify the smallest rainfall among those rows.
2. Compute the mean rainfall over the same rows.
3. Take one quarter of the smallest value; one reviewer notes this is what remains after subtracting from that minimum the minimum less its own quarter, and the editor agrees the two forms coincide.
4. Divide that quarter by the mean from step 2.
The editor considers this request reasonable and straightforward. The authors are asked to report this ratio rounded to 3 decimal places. 0.246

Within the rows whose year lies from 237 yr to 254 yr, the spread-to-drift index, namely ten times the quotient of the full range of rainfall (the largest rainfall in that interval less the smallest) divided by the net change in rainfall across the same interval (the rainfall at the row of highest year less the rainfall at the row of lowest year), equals -10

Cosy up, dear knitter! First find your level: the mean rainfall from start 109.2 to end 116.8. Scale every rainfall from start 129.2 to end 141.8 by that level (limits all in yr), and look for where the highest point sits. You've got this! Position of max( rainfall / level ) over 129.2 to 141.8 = 130.5 yr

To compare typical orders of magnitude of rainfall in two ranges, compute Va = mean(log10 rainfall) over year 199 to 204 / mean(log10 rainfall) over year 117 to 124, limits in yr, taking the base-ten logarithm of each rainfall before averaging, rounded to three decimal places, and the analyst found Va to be 1.006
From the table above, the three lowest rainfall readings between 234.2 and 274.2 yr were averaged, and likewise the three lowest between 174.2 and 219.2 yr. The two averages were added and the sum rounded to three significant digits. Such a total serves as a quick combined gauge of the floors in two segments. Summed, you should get 390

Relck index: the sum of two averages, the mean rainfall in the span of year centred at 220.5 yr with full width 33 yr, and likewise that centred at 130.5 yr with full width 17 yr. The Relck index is 529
